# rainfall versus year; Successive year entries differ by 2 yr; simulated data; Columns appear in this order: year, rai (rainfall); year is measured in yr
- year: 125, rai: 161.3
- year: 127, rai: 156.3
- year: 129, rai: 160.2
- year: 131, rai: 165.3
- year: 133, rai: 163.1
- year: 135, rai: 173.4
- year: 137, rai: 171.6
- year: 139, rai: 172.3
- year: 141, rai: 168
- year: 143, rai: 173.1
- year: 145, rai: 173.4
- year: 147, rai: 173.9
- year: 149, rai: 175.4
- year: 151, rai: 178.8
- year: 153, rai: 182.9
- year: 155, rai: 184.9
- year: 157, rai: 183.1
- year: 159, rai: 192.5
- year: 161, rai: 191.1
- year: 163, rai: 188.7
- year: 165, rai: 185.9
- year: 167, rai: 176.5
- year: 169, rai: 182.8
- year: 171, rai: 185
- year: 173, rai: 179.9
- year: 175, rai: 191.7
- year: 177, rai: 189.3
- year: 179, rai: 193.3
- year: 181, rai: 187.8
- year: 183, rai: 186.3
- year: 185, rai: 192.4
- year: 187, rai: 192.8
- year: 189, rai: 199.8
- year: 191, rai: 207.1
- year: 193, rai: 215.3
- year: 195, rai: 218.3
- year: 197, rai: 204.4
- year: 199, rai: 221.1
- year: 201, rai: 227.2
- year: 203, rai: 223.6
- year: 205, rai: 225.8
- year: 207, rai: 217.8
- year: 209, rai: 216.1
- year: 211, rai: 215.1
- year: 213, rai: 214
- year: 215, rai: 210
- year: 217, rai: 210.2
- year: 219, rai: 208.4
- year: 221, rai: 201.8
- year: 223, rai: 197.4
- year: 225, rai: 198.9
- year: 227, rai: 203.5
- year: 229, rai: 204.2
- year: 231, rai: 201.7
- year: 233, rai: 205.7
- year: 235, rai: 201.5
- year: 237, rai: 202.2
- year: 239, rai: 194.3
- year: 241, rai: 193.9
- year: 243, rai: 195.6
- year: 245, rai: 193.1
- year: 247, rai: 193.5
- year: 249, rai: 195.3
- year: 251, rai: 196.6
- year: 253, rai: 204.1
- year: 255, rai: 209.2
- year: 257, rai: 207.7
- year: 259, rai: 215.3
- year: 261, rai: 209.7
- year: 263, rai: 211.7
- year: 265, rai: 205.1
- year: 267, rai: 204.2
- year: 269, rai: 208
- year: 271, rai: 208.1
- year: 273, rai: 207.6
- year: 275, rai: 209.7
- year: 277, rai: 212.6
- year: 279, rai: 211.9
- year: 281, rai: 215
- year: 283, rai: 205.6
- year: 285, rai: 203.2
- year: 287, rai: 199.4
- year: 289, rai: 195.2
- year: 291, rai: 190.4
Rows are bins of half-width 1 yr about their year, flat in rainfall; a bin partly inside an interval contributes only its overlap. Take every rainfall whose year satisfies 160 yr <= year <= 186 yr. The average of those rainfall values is 187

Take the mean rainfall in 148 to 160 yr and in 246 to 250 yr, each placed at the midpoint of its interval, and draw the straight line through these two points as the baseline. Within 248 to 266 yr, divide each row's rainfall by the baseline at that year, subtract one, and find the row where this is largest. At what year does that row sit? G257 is 259 yr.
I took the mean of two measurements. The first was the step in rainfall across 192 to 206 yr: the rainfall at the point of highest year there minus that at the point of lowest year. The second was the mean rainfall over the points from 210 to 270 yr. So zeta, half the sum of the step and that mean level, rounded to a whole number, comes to 107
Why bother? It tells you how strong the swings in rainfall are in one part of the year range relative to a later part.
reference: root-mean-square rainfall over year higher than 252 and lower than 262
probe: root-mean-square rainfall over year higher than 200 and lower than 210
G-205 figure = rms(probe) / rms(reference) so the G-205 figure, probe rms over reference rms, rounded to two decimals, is 1.06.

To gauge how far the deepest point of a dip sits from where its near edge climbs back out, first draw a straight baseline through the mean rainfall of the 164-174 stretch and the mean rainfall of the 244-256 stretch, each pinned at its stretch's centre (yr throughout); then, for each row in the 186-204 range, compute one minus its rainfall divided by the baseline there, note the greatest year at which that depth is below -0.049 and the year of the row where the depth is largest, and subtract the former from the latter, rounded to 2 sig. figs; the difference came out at -16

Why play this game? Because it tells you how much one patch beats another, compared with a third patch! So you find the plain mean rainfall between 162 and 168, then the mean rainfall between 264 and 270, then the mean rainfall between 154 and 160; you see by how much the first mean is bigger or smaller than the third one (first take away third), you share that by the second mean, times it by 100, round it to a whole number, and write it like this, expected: -2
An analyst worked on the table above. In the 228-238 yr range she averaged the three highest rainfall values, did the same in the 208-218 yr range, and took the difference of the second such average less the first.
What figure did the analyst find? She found 11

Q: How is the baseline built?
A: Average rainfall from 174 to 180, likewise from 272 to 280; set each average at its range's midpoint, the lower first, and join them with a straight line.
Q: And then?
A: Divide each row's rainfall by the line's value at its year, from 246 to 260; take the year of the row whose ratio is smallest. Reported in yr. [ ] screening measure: 247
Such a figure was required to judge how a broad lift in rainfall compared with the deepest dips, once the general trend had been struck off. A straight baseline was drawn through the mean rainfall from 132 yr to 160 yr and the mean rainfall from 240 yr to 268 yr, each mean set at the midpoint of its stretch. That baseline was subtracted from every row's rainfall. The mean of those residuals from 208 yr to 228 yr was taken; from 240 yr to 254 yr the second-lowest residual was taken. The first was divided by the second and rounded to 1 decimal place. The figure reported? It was -1.9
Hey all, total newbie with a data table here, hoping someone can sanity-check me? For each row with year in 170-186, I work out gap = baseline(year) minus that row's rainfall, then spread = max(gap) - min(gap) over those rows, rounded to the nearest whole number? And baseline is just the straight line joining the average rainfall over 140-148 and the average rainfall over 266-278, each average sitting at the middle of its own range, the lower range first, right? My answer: 12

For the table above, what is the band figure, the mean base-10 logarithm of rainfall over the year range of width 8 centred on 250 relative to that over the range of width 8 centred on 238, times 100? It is 100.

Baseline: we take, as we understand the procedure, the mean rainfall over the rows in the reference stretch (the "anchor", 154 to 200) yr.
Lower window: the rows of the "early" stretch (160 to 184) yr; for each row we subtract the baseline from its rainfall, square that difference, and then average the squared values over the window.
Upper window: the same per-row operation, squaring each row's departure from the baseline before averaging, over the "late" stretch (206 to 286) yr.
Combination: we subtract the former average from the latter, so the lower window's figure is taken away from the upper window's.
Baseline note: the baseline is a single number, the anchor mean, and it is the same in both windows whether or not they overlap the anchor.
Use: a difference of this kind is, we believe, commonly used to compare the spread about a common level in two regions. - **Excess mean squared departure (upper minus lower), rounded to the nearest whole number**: 121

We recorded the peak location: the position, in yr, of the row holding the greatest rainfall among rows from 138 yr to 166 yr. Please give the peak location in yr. 159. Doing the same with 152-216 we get 201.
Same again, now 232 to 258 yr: 255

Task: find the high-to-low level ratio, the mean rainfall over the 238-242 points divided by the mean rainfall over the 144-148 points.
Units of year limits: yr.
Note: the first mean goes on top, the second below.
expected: 1.12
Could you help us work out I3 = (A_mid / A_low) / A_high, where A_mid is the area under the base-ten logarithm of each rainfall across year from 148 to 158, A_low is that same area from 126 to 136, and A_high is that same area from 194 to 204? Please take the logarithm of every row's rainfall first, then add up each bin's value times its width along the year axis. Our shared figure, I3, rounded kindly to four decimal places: 0.0436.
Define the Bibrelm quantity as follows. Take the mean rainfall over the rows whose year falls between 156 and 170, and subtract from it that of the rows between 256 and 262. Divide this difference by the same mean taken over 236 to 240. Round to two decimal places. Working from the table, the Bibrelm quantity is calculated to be -0.13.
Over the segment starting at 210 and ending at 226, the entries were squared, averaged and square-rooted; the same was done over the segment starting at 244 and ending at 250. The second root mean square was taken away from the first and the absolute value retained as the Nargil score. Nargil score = 13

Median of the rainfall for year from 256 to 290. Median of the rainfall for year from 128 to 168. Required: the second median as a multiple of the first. 0.84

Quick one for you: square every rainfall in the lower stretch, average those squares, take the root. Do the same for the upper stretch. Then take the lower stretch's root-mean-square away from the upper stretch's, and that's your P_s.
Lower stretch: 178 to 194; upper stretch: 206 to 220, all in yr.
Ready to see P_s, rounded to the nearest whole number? 16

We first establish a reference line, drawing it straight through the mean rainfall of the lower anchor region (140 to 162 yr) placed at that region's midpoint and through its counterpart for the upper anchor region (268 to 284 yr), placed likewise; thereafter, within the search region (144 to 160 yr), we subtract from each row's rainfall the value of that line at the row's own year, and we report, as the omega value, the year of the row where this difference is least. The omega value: 145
